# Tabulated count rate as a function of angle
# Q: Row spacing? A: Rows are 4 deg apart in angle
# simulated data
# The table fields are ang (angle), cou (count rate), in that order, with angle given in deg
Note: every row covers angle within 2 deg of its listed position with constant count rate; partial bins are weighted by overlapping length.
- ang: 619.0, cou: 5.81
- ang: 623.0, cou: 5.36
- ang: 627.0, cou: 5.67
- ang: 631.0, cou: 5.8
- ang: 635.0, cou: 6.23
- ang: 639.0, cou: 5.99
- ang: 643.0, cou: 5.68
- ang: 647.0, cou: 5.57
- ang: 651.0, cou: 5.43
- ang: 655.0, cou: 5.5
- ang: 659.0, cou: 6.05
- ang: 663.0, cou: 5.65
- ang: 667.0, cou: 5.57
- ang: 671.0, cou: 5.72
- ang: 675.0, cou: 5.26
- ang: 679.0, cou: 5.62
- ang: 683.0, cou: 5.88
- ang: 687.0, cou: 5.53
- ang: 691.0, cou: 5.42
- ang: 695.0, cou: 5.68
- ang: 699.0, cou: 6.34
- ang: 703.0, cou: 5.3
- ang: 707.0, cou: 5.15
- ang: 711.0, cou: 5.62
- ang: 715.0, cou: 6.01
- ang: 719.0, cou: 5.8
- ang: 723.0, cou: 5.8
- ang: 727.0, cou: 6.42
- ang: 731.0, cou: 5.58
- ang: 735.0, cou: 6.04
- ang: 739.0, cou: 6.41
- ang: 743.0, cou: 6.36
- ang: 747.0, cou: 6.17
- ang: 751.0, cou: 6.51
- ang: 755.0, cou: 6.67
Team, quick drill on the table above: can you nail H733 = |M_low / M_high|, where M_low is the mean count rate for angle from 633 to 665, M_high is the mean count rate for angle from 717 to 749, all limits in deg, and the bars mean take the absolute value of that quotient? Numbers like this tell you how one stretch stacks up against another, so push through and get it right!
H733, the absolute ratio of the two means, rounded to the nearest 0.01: 0.95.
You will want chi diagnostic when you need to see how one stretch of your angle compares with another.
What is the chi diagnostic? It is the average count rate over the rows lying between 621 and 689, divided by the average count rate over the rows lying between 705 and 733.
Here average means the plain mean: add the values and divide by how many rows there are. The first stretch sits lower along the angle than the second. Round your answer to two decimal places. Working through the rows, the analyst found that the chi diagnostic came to 0.98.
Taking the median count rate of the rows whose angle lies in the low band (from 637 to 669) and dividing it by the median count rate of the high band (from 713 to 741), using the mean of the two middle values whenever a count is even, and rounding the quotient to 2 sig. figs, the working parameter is 0.93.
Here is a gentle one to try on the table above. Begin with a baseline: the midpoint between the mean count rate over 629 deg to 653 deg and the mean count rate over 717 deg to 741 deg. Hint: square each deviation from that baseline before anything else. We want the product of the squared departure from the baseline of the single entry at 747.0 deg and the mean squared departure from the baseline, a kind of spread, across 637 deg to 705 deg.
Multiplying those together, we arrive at 0.010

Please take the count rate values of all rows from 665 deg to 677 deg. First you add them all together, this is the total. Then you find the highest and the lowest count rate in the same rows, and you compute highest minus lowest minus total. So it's -16.1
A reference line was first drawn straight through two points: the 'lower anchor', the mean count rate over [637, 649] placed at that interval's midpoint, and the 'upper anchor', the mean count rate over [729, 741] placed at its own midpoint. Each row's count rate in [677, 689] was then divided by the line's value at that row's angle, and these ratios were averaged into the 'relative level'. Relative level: 0.969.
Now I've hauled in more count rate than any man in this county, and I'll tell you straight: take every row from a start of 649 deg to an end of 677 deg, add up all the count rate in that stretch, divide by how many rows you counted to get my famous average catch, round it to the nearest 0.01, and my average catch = 5.60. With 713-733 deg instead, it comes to 5.92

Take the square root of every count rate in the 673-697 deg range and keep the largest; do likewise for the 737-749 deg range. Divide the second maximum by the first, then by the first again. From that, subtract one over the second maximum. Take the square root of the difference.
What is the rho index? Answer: 0.189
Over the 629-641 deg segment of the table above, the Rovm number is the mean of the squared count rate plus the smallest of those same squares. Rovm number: 70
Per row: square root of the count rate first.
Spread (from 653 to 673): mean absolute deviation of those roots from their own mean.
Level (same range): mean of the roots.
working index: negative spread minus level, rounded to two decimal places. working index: -2.42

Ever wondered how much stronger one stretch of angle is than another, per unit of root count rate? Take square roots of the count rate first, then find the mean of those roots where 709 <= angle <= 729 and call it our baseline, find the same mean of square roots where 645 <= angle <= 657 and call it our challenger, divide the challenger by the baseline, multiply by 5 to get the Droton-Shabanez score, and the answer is 4.82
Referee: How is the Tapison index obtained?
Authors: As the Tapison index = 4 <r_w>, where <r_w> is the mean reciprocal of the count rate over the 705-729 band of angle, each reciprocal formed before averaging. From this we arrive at 0.693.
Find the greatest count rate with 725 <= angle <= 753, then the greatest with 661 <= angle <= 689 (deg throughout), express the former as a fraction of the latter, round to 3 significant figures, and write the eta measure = 1.11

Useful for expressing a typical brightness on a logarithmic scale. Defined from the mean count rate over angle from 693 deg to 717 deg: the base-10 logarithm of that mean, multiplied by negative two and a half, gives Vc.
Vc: -1.89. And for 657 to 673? -1.90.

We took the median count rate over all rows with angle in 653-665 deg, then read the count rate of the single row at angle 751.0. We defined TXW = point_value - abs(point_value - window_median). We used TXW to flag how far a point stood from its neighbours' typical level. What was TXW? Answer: 5.65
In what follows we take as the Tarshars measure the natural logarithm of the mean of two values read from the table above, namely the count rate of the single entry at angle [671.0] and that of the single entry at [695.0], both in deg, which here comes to 1.74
